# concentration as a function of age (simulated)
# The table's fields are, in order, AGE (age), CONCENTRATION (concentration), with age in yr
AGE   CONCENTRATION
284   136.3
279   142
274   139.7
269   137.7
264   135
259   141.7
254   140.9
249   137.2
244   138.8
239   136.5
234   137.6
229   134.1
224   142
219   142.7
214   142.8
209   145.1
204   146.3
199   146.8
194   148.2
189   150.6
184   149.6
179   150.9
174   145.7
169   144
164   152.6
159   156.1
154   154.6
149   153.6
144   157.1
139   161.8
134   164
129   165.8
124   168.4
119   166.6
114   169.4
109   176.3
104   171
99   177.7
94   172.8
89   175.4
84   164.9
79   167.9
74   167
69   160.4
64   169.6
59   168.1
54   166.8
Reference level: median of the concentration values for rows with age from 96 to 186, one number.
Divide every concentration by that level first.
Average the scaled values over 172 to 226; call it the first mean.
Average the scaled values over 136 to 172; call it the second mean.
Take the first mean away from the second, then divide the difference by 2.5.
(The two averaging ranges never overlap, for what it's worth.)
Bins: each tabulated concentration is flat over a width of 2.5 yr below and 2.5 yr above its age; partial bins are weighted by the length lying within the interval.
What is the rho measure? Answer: 0.020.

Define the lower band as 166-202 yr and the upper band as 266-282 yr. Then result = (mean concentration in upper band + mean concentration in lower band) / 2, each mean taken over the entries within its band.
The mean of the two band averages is 144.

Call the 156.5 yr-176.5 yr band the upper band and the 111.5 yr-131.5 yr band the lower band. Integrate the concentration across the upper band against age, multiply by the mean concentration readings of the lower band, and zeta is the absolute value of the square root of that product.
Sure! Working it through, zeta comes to 708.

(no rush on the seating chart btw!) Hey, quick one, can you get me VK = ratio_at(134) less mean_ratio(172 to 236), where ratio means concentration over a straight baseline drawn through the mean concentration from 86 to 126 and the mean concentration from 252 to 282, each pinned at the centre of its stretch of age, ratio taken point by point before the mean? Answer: 0.034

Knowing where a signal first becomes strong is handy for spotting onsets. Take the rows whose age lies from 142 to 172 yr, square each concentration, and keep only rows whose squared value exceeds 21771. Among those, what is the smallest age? 144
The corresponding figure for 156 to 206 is 159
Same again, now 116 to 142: 119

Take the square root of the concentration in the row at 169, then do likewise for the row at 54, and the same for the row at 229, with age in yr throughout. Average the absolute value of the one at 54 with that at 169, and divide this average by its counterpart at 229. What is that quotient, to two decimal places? 1.08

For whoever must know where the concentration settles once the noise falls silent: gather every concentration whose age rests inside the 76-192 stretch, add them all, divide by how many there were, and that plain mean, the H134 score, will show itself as 162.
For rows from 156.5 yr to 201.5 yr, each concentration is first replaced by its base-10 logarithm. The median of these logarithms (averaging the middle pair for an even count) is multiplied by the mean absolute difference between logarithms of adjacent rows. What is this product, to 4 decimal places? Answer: 0.0199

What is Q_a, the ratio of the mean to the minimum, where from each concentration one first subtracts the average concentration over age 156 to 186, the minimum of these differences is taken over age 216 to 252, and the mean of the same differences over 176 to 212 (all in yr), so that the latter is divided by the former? 0.1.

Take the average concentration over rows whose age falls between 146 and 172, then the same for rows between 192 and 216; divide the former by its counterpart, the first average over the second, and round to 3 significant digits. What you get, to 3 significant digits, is 1.04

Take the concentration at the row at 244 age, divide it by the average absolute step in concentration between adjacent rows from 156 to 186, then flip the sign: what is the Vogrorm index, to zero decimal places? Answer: -34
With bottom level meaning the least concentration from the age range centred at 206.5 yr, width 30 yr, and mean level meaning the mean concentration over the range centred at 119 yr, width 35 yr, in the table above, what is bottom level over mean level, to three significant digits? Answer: 0.845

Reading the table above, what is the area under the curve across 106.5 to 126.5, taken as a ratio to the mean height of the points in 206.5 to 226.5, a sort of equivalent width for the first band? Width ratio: 23.8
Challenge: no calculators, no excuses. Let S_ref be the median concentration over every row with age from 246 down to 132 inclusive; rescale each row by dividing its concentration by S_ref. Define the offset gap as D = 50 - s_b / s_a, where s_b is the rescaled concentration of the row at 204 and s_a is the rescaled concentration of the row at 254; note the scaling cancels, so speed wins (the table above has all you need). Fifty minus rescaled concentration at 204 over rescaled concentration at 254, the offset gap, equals 49.0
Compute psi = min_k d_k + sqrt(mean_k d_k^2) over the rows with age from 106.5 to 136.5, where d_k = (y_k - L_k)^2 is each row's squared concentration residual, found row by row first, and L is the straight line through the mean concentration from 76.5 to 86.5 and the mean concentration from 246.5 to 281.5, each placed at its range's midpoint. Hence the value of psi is 122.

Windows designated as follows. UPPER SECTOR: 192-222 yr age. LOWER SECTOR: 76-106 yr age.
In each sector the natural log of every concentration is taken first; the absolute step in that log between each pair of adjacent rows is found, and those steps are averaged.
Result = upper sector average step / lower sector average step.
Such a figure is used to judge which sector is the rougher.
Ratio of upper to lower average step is 0.23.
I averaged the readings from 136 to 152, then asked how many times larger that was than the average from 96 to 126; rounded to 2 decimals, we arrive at 0.92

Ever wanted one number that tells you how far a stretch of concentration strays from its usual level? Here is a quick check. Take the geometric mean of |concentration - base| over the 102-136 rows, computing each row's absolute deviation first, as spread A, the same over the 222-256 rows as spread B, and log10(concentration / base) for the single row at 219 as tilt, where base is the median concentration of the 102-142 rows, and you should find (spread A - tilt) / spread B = 0.08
